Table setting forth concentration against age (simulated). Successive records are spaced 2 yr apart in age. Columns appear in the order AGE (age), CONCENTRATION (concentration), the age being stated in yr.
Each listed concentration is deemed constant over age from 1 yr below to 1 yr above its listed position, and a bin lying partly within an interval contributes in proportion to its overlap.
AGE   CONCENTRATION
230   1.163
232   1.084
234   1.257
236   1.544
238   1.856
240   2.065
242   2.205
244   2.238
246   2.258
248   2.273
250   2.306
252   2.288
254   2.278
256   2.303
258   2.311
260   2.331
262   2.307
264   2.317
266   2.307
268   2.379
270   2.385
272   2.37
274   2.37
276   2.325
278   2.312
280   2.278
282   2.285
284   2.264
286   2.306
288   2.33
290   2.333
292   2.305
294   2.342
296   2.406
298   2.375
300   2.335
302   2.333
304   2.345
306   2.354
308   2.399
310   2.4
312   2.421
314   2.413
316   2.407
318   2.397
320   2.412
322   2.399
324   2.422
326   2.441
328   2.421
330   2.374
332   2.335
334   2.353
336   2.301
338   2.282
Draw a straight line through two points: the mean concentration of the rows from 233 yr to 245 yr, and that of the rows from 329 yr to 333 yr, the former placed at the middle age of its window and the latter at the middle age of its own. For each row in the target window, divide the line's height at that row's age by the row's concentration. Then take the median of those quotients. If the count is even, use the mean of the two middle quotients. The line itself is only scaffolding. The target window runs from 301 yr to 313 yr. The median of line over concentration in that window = 0.938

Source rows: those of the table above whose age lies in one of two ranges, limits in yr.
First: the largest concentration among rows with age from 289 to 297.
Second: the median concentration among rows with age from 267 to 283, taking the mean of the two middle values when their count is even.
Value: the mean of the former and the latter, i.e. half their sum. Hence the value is 2.38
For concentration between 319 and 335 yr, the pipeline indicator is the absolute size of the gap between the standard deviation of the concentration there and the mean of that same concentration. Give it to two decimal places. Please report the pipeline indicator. 2.36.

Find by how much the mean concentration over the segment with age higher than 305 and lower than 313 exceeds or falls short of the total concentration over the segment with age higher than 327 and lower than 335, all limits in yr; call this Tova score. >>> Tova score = -7.1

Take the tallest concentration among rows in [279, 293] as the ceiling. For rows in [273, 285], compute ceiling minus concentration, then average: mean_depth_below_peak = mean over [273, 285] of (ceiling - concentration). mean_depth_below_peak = 0.03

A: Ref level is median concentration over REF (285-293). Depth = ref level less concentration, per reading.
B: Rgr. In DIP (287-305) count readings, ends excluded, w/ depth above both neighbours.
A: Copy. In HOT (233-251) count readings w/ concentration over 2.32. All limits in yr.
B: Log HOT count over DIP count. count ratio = 0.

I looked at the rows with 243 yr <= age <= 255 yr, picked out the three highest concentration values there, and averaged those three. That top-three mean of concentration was 2.29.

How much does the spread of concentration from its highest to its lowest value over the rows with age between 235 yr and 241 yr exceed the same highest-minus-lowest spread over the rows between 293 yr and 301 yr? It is 0.45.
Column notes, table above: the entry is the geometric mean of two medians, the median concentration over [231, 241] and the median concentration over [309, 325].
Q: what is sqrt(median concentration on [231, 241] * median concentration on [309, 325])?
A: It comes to 1.93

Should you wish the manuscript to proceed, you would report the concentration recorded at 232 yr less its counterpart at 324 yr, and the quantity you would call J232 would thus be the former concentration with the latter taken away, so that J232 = -1.34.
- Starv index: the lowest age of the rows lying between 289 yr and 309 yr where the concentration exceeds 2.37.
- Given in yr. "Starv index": 296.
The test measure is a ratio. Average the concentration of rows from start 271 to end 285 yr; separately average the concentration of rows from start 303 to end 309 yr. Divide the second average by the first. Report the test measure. 1.02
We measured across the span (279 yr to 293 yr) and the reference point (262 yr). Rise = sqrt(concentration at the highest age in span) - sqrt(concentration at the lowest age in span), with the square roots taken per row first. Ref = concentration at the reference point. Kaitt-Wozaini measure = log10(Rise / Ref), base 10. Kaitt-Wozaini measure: -2.4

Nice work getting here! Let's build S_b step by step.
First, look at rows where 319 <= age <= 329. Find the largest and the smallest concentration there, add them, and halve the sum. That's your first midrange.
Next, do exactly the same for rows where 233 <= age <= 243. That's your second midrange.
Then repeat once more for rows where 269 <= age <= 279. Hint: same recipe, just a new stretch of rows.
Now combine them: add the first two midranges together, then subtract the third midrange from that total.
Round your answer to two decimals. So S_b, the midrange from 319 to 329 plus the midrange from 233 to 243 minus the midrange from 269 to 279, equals 1.80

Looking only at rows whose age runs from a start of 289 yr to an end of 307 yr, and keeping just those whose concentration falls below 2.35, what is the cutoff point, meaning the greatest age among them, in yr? 304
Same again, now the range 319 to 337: 336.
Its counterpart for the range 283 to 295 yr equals 294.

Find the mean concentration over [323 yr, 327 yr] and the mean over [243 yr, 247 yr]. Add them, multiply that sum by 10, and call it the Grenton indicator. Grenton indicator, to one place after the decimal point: 46.8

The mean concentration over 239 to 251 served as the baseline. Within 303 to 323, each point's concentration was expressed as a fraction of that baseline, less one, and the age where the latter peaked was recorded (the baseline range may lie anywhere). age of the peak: 312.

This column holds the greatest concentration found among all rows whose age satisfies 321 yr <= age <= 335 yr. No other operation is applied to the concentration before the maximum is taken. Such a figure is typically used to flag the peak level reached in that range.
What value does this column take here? 2.441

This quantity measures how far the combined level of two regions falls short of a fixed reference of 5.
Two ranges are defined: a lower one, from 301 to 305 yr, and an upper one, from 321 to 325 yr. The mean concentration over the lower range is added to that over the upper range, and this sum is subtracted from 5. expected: 0.25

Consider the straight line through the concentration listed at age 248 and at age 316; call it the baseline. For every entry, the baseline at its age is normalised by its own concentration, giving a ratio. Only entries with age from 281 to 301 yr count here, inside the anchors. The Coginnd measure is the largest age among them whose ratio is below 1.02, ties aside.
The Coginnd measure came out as 300 yr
